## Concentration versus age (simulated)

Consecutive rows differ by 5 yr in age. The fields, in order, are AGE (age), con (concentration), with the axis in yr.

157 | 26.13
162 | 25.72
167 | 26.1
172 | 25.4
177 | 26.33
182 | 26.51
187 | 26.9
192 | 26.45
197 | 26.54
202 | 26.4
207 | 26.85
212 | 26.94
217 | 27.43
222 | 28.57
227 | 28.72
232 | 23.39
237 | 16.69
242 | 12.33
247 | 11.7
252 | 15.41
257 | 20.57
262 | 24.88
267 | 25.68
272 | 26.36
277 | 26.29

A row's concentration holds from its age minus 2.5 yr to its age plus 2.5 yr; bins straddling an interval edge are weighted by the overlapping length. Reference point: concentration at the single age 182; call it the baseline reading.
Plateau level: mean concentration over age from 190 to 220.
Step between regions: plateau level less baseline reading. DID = 0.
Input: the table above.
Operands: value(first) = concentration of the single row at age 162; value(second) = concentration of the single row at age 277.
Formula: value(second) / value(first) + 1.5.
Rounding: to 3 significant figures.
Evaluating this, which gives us 2.52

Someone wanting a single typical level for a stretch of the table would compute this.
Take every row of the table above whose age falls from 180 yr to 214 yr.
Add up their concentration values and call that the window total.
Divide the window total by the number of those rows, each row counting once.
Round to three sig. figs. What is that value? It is 26.7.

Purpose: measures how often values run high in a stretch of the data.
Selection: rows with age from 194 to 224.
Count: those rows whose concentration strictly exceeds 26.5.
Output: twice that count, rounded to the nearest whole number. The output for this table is 10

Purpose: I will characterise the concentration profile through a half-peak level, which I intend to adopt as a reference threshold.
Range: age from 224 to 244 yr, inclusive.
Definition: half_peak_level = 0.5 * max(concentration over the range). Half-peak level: 14.4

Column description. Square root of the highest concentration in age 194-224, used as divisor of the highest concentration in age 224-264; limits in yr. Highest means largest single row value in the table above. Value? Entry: 5.4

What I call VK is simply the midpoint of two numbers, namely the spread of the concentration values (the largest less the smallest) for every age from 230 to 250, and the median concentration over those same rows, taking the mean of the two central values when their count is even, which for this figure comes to 13.1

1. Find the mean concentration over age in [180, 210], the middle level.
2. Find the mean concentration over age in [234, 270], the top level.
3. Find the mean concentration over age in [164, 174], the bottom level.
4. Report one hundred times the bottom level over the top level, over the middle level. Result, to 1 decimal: 5.3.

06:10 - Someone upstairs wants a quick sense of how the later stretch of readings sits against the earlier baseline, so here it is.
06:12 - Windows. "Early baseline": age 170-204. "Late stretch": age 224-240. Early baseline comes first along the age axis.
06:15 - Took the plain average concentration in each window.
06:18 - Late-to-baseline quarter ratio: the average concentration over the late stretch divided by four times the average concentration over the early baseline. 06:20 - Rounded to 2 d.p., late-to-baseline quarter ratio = 0.22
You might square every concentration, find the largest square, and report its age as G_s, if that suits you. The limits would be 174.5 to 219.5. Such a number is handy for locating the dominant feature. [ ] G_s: 217 yr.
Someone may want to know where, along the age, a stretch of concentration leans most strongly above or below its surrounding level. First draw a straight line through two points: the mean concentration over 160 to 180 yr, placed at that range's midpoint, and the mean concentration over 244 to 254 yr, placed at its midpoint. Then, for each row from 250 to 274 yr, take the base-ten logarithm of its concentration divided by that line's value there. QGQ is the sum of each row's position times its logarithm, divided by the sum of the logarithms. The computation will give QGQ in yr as 265.0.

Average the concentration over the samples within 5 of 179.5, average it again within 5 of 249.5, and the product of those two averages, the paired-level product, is 358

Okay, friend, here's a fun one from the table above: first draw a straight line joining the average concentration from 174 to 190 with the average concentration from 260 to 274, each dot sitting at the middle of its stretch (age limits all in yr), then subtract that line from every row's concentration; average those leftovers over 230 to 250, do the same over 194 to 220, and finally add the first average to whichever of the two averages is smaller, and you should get -20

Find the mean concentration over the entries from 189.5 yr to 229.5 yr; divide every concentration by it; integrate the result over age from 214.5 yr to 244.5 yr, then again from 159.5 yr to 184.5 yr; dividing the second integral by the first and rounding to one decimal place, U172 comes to 0.9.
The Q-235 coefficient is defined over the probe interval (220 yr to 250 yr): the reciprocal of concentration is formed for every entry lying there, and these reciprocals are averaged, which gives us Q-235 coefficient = 0.057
